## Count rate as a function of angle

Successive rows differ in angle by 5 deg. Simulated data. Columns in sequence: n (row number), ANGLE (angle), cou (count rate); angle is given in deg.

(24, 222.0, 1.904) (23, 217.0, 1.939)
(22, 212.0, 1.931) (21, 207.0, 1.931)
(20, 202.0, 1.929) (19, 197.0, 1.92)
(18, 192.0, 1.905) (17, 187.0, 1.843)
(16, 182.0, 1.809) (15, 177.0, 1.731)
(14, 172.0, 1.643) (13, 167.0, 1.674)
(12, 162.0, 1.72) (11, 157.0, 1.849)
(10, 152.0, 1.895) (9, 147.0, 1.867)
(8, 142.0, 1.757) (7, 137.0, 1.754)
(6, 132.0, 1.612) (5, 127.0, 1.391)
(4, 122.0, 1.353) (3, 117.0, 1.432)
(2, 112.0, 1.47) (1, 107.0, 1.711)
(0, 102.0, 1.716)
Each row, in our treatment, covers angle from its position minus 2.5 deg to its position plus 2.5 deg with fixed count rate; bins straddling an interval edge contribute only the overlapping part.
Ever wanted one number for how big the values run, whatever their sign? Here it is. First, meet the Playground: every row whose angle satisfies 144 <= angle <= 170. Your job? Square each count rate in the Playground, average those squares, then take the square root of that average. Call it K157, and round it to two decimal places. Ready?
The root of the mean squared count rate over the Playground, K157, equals 1.80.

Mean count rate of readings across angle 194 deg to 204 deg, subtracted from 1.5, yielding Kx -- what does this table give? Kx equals -0.42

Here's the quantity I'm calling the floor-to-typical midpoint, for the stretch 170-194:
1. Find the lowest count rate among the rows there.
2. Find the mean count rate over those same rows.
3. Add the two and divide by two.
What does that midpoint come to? 1.71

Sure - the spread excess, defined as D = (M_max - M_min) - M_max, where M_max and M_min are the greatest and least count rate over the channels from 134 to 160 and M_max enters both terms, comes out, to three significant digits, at -1.75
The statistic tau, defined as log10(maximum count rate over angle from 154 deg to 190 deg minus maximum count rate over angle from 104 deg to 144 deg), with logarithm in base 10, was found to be -1.04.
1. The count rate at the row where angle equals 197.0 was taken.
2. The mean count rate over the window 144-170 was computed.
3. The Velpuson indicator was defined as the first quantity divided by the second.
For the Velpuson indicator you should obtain 1.07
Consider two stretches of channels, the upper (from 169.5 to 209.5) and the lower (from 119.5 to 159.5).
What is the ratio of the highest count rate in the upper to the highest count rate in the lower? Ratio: 1.02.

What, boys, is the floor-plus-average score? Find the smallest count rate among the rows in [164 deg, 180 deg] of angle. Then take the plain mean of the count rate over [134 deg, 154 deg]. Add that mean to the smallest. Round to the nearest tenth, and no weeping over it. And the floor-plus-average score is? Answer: 3.5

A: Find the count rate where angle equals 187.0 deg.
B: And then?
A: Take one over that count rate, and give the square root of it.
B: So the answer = 0.737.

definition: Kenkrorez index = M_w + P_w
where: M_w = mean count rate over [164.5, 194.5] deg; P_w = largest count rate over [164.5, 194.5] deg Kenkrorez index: 3.67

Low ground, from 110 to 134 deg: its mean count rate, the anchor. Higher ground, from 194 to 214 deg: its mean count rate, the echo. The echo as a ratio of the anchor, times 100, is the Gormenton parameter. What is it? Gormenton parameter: 133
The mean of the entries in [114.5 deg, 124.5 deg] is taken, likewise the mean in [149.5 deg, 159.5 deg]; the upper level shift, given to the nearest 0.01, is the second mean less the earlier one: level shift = 0.48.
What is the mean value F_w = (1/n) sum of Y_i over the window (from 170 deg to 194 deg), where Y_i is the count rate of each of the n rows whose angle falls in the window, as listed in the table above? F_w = 1.79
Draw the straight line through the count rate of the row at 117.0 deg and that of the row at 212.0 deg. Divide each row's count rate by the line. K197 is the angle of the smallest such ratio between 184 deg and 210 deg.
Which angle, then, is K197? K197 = 207.0 deg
